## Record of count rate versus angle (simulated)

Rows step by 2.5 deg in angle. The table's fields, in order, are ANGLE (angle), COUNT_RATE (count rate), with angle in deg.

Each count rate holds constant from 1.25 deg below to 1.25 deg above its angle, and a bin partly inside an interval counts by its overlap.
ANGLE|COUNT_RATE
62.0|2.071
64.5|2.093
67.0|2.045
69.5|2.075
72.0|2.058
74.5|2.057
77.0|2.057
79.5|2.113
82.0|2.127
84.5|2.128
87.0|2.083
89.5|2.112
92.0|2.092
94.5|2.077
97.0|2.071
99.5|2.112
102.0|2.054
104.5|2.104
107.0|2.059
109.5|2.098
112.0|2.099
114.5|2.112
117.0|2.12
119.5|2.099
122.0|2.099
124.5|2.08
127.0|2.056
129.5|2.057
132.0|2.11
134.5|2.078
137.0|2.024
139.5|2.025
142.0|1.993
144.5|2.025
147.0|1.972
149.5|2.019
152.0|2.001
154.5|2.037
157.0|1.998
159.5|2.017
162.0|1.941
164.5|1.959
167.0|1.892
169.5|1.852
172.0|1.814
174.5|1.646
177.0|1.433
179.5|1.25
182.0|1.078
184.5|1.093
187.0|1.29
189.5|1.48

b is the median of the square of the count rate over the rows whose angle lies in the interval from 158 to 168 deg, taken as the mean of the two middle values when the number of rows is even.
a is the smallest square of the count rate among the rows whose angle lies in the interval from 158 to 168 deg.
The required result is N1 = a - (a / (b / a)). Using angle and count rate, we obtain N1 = 0.21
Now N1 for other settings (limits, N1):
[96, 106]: 0.13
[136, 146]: 0.12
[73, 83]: 0.11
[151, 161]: 0.04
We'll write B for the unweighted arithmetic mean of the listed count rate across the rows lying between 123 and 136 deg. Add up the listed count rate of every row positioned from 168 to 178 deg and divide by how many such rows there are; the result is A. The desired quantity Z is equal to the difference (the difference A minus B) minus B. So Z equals -2.47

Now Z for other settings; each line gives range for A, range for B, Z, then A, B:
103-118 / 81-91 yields -2.13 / 2.10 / 2.11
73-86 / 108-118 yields -2.12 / 2.10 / 2.11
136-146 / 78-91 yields -2.21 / 2.02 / 2.11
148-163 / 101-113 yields -2.16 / 2.00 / 2.08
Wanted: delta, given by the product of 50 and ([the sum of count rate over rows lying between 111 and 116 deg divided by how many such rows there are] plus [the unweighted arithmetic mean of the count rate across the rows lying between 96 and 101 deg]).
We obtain 210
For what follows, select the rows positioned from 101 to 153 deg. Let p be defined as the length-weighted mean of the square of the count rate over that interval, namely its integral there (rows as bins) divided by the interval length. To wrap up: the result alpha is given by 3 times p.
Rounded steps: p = 4.3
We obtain 12.8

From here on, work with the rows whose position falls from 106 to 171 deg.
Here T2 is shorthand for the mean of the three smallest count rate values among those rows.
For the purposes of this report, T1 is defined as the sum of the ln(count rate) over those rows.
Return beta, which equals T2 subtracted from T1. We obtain 16.5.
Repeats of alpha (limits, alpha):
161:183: 8.5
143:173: 11.6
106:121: 13.2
